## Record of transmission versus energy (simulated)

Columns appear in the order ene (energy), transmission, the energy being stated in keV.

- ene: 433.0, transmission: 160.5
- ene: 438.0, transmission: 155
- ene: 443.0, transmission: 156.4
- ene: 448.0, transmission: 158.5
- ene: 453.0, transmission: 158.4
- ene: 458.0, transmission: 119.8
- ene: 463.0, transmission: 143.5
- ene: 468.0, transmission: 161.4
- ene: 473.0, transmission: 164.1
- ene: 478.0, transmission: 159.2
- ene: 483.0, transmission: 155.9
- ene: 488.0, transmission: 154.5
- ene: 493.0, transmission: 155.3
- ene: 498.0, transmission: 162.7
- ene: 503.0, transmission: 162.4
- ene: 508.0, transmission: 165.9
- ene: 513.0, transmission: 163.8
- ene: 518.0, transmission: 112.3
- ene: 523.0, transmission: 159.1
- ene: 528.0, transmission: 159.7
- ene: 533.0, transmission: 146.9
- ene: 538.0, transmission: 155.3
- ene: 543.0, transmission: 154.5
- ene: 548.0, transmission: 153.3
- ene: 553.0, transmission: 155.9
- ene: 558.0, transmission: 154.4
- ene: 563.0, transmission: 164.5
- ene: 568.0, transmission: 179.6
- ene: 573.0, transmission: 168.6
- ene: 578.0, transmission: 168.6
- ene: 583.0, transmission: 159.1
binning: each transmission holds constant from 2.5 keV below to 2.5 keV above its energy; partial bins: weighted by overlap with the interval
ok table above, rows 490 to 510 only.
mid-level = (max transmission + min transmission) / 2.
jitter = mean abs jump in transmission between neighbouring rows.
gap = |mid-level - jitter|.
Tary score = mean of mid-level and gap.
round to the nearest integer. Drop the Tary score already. 159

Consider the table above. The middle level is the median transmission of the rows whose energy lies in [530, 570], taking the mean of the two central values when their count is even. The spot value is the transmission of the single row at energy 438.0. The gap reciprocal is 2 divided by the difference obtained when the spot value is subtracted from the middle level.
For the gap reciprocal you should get -20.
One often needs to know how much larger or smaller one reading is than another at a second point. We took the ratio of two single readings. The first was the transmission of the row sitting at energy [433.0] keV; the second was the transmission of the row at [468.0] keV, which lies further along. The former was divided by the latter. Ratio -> 0.99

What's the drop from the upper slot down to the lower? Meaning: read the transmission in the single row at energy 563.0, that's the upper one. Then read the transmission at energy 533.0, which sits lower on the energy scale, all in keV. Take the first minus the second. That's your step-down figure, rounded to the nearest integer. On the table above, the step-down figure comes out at 18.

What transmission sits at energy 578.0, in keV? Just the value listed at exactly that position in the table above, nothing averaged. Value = 168.6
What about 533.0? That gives 146.9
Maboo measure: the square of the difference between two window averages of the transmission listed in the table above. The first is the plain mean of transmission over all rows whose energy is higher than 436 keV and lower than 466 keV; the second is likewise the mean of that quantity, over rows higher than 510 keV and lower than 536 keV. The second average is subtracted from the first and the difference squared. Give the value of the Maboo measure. 0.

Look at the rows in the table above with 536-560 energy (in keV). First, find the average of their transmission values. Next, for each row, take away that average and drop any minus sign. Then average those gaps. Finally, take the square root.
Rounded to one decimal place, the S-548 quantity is 0.9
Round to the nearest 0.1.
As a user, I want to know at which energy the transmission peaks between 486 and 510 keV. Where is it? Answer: 508.0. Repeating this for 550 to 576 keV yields 568.0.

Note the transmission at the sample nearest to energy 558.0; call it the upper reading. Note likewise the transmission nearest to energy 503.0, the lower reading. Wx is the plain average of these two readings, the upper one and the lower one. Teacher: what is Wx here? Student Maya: 158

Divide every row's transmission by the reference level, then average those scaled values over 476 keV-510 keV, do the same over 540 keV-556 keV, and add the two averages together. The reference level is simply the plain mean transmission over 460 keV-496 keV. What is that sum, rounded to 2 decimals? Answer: 2.01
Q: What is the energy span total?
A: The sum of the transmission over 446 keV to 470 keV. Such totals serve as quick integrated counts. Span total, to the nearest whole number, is 742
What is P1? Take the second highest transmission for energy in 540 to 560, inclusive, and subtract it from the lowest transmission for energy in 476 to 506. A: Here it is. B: 0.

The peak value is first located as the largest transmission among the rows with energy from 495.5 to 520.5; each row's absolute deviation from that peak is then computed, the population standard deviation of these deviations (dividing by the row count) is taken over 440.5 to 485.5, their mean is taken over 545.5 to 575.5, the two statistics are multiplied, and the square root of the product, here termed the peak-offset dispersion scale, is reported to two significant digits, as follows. 11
